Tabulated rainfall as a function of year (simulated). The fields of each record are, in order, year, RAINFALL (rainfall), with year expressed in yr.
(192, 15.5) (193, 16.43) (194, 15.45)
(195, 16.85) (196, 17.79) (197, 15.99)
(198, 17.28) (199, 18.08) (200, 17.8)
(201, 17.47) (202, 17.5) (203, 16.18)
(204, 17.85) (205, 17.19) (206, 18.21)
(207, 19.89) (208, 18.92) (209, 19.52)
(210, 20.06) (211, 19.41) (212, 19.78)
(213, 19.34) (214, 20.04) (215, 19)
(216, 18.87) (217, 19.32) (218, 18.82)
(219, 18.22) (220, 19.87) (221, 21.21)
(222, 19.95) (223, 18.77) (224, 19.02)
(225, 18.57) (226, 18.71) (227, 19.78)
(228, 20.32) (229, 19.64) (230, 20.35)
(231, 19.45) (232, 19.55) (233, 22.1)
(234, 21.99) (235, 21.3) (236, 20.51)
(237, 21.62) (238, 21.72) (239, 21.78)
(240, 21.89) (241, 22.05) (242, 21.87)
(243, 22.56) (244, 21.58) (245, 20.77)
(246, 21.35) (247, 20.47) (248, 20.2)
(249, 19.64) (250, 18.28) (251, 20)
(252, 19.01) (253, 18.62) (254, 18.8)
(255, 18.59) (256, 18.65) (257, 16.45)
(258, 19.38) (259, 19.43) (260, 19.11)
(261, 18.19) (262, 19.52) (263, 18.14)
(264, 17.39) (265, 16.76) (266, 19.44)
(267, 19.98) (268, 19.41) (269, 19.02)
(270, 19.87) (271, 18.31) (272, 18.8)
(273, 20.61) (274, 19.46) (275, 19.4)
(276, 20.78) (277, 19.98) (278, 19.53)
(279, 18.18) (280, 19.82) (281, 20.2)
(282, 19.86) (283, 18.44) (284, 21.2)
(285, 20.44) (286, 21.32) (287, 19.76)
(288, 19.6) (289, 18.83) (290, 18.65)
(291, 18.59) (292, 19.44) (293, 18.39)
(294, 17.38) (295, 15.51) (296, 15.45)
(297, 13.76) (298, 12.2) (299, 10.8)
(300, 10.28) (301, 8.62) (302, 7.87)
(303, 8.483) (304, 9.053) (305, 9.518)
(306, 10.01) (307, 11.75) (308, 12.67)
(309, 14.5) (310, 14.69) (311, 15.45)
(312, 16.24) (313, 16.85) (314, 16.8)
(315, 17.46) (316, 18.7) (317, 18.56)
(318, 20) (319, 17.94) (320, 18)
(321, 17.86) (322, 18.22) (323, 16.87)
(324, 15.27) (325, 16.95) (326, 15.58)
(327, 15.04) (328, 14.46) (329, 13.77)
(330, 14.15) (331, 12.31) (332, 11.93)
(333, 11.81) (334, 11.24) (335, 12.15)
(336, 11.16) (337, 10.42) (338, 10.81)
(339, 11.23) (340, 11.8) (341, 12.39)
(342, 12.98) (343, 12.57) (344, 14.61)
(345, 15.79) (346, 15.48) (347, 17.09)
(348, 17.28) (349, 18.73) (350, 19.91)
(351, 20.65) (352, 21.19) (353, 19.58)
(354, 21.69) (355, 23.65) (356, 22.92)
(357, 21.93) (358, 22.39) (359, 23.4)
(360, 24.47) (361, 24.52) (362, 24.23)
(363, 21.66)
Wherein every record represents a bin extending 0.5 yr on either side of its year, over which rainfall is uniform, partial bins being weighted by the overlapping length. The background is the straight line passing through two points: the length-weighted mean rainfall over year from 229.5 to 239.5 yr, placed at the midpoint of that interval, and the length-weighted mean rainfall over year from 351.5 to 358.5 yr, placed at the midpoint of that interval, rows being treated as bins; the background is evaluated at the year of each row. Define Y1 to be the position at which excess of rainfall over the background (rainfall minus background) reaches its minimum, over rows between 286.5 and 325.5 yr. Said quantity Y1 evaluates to 302 yr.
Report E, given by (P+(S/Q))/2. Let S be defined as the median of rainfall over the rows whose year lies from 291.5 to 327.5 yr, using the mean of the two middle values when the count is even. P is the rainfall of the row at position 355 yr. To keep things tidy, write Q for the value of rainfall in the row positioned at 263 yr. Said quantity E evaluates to 12.3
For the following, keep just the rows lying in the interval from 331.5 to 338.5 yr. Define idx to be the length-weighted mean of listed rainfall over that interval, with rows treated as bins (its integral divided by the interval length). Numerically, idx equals 11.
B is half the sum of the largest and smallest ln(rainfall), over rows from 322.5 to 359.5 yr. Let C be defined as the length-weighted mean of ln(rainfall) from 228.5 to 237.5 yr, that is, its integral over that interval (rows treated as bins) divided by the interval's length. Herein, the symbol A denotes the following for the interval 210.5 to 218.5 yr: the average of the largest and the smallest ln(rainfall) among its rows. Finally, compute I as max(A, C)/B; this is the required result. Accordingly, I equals 1.10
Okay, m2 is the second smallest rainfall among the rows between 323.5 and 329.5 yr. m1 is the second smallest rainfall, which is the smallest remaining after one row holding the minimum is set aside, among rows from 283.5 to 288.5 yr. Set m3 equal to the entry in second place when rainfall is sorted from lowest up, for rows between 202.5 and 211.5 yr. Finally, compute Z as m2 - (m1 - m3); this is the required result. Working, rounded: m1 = 19.76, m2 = 14.46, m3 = 17.19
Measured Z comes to 12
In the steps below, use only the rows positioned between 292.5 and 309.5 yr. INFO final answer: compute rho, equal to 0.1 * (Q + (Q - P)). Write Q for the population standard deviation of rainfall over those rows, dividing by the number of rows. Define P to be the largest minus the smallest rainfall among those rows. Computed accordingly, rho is -0.424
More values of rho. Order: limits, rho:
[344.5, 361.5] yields -0.336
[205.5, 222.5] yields -0.156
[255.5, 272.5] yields -0.151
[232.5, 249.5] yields -0.139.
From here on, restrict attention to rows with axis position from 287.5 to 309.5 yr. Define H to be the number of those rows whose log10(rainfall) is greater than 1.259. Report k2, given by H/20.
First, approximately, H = 6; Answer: 0.30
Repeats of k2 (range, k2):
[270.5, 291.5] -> 1.05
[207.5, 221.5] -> 0.70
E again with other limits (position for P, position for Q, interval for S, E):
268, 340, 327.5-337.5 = 10.2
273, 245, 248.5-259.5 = 10.8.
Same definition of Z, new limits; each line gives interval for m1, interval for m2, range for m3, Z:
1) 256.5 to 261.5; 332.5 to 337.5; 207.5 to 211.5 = 12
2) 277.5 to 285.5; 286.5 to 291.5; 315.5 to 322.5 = 18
